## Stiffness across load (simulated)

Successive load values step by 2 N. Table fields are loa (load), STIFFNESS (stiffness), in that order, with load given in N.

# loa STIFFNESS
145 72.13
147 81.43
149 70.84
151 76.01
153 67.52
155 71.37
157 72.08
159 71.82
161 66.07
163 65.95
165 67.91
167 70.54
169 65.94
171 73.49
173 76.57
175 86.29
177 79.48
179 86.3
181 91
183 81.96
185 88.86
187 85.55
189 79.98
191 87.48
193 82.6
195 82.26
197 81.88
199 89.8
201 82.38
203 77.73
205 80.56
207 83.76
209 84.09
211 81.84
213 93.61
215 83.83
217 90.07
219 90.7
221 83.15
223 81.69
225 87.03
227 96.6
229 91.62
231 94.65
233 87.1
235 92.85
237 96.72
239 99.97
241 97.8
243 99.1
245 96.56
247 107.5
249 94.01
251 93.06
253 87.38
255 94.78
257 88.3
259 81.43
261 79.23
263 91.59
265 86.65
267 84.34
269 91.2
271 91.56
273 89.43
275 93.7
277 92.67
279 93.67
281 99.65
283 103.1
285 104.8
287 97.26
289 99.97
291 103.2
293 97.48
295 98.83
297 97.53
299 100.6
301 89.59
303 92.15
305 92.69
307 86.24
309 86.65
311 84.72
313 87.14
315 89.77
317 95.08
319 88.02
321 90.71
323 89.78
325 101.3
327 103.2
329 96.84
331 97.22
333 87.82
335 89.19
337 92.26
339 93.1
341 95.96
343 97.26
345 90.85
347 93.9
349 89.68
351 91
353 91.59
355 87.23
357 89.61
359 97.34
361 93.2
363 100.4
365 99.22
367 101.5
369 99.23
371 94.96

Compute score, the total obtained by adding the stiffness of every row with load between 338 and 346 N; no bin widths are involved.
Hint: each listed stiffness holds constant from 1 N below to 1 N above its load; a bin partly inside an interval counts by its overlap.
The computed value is 377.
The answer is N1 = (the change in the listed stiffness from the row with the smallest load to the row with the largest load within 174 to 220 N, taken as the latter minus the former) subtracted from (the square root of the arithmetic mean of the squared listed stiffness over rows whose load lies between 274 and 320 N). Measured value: 90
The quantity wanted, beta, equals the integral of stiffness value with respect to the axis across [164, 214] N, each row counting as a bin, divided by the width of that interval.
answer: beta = 81.7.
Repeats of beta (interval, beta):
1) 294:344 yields 92.9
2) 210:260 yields 91.7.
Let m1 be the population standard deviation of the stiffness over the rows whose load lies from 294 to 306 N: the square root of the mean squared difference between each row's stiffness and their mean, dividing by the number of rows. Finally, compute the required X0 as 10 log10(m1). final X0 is 6.0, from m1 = 4.0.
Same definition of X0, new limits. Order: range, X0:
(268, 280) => 1.8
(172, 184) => 6.8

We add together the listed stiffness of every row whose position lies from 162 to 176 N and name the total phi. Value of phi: 507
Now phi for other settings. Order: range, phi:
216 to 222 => 264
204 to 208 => 164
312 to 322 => 451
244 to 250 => 298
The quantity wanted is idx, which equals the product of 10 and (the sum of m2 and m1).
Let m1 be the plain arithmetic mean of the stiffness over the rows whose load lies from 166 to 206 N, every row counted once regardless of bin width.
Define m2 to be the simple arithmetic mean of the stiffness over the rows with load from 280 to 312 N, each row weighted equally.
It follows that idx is 1774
